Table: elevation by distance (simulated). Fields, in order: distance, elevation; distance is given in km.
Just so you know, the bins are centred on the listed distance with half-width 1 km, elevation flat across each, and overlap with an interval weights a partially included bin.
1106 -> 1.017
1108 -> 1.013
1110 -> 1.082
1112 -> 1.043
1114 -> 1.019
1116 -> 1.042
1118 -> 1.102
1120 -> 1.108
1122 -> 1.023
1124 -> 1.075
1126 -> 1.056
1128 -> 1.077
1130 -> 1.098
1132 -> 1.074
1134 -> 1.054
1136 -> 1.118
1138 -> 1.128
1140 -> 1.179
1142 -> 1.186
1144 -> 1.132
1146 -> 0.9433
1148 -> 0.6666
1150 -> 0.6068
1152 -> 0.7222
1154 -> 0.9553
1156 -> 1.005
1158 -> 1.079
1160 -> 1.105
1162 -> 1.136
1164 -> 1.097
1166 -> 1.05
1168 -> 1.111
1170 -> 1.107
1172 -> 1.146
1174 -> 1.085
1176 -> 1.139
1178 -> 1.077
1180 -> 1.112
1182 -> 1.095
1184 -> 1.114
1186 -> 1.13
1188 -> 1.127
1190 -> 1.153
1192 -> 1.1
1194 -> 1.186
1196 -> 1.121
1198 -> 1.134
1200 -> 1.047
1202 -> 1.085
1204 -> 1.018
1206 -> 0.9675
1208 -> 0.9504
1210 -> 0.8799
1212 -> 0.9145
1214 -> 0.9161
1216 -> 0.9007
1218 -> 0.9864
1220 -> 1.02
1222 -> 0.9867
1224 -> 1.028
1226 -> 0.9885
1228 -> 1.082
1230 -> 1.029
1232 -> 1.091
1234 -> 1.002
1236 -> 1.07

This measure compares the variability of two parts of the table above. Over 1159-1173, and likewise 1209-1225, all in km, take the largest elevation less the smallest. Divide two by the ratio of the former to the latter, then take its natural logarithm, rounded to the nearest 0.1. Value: 1.1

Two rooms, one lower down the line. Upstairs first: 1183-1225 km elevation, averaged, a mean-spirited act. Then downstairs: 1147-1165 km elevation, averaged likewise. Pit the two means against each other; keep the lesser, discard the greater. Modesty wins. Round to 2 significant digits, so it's 0.93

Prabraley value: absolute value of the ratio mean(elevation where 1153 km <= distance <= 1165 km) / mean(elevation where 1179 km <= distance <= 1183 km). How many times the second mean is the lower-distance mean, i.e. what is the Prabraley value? 0.96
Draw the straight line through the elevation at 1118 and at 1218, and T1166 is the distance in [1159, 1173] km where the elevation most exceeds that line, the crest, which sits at 1172 km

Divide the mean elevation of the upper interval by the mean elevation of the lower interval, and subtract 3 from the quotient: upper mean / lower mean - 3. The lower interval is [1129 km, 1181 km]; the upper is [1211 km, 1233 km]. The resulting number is -2.05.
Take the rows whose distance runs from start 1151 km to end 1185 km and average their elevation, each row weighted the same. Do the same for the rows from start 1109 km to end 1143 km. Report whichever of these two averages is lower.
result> 1.07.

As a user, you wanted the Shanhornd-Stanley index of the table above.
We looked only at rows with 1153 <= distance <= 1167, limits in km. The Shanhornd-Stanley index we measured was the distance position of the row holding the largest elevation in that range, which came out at 1162 km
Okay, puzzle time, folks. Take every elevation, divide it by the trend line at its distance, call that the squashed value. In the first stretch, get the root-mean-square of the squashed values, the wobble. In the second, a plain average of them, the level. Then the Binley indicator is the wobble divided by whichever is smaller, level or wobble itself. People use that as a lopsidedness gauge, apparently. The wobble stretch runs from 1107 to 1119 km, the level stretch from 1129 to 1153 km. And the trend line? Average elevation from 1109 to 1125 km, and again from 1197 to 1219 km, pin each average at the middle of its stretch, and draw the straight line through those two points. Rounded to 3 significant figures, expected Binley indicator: 1.04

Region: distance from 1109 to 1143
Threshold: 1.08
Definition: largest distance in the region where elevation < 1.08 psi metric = 1134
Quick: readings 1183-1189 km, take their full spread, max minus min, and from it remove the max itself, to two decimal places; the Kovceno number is -1.11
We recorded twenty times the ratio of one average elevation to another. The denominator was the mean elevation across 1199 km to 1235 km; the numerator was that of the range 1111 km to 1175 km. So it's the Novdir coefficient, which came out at 21.0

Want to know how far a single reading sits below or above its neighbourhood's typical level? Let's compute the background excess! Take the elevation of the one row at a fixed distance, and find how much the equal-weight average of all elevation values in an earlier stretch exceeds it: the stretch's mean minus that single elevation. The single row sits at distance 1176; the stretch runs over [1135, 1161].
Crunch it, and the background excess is -0.15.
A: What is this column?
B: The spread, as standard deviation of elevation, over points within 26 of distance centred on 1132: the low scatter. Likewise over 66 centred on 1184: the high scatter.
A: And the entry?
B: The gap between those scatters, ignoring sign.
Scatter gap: 0.054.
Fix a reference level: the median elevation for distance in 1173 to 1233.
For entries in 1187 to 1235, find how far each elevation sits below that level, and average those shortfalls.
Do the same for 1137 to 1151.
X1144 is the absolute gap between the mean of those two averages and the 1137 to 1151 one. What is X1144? 0.026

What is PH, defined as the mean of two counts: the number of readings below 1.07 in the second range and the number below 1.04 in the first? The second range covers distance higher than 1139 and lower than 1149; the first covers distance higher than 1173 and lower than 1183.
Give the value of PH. 1.0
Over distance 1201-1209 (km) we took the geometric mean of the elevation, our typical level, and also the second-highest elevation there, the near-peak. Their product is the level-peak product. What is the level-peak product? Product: 1.02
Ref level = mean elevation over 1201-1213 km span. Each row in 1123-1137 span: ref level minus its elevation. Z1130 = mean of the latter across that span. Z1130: -0.11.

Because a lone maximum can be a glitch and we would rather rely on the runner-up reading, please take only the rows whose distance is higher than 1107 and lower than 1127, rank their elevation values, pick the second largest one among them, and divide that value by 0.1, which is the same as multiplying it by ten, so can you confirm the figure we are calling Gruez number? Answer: 11.0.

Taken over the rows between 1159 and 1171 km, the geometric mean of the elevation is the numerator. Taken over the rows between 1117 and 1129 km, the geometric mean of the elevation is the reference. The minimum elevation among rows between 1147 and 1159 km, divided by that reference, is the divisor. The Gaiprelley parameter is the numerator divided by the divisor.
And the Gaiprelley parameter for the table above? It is 1.95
